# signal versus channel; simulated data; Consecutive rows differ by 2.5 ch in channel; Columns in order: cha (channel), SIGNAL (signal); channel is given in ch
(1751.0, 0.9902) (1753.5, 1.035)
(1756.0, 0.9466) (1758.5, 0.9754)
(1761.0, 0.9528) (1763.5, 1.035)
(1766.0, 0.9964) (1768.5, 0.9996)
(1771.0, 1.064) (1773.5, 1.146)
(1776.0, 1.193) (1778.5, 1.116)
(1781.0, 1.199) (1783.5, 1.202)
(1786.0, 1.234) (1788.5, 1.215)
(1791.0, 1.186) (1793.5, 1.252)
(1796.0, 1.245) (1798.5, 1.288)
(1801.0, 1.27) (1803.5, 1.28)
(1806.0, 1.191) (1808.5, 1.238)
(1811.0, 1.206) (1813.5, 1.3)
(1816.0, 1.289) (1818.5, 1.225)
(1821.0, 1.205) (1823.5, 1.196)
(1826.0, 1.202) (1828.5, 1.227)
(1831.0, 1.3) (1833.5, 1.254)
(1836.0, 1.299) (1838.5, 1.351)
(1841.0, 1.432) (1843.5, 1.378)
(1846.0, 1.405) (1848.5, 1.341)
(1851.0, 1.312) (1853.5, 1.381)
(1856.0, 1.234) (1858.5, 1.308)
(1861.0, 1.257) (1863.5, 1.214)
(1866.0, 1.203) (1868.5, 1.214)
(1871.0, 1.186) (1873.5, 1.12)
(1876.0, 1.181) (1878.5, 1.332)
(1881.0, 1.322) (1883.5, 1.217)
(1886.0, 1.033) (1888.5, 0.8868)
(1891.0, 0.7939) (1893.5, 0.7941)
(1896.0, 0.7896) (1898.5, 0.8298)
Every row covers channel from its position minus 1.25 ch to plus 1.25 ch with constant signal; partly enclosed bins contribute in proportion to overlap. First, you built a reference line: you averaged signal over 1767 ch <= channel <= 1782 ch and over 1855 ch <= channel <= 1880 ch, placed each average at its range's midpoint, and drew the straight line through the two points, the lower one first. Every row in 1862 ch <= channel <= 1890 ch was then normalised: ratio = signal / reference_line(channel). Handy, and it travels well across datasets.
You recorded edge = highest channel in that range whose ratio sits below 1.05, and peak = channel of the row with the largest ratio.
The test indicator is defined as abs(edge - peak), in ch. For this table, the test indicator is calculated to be 10.0 ch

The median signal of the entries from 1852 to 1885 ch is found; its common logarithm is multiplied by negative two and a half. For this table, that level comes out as -0.213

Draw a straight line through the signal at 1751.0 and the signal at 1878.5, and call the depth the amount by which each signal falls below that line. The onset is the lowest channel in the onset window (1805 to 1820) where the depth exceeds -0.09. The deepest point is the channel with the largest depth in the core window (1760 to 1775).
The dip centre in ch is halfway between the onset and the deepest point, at 1783.5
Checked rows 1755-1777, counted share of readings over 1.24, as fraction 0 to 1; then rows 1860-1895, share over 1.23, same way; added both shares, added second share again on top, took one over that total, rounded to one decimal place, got 2.3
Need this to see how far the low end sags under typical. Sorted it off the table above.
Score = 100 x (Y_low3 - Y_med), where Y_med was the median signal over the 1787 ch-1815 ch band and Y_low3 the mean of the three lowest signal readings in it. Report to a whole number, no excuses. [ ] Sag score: -5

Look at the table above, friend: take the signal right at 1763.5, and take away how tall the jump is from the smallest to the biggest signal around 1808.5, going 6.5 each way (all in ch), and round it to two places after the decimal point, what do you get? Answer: 0.93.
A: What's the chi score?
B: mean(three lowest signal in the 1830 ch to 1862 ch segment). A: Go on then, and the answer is 1.25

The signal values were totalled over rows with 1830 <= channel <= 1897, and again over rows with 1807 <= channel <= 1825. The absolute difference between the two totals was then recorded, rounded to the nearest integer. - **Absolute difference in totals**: 24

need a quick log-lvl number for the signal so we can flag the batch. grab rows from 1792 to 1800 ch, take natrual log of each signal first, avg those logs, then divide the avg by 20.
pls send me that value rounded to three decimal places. 0.012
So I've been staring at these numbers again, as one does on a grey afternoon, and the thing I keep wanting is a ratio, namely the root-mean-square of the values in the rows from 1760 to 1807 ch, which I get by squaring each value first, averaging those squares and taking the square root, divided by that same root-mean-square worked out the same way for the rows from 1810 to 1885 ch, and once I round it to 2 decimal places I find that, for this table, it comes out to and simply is 0.92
